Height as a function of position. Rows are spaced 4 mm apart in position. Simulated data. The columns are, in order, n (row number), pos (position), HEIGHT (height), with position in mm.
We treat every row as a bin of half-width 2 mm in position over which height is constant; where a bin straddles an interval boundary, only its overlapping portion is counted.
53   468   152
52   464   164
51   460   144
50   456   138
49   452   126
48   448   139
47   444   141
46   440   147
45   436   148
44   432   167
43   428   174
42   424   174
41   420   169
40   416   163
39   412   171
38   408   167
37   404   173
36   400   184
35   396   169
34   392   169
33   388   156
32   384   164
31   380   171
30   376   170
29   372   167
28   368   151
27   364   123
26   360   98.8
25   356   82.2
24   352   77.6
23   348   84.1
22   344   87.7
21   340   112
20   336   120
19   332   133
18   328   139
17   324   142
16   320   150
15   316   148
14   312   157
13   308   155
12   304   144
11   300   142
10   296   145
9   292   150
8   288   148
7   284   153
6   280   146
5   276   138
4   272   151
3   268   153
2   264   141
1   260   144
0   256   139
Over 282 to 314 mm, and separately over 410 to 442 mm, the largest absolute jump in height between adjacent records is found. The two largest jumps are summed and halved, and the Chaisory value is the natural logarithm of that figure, 2.71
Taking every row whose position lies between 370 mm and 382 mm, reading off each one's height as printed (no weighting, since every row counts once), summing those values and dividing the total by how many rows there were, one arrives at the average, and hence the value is 169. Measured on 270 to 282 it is 145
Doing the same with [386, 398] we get 165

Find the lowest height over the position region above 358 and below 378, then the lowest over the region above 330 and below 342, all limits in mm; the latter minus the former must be 13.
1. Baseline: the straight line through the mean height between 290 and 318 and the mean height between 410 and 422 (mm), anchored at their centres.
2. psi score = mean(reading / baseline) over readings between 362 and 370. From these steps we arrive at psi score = 0.86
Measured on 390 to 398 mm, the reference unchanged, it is 1.03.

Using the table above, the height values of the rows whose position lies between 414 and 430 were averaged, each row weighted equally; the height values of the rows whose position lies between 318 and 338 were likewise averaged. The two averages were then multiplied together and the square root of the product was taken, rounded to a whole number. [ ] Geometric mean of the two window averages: 152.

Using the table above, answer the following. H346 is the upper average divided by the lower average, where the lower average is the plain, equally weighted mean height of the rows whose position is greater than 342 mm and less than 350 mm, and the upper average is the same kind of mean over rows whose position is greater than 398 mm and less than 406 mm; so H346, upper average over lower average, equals 2.1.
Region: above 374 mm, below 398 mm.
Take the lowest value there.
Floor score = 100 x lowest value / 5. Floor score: 3120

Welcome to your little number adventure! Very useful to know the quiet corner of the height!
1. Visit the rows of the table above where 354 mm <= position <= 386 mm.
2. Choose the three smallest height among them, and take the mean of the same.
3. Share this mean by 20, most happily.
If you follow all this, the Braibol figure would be 5.1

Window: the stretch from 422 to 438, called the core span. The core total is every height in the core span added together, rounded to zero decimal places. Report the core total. 663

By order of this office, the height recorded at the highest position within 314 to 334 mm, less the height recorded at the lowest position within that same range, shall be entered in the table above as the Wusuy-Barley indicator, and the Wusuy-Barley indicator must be -15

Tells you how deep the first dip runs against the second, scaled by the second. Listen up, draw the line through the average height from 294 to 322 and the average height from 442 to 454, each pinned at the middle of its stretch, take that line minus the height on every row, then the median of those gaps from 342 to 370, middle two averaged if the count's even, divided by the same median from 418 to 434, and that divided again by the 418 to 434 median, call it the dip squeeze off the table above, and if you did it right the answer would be 0.051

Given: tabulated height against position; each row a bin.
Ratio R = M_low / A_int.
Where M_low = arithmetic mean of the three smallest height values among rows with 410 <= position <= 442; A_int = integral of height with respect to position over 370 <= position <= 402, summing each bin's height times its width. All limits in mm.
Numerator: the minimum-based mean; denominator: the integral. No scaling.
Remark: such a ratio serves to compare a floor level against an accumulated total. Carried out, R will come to 0.028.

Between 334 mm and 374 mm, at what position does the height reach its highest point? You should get 372 mm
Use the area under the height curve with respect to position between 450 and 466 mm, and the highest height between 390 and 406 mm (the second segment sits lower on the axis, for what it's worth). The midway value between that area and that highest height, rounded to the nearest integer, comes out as 1236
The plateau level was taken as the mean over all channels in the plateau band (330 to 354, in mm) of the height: 102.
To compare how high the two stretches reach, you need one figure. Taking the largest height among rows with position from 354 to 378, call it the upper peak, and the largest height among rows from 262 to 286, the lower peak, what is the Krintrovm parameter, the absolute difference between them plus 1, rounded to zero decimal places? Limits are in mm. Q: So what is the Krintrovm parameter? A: 18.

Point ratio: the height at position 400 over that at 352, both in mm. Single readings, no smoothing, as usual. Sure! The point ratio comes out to 2.4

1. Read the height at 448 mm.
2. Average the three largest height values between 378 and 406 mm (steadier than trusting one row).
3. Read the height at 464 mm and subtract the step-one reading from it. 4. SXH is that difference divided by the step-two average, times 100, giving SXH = 14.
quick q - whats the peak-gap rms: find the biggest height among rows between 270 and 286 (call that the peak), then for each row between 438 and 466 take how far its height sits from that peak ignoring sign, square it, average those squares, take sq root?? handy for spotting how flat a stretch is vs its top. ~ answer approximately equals 15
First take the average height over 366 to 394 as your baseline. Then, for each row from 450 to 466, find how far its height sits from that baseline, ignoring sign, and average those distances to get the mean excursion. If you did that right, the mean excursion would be 21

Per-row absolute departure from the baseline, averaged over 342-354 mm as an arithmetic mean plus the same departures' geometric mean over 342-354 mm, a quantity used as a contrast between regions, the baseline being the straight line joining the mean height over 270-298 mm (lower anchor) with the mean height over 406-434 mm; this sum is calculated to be 149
